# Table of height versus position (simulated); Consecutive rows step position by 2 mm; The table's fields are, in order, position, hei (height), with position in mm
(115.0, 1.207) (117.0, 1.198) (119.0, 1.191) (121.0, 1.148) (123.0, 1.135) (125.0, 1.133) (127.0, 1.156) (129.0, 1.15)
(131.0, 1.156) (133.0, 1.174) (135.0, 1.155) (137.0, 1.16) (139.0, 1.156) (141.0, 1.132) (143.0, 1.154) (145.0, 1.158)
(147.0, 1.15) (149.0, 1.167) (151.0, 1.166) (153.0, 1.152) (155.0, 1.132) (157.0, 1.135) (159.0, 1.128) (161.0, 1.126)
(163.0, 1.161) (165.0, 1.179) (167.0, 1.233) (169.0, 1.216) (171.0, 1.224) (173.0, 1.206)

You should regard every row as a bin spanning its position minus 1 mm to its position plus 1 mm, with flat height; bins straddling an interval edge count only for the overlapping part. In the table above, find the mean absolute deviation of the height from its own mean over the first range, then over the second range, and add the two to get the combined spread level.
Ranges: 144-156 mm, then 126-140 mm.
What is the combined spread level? 0.015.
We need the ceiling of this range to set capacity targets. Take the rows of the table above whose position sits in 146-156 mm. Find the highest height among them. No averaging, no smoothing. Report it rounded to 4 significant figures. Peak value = 1.167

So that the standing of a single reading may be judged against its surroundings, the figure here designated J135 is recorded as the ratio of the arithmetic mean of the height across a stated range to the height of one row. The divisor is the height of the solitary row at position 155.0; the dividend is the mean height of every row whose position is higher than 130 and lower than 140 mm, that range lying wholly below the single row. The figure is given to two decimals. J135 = 1.02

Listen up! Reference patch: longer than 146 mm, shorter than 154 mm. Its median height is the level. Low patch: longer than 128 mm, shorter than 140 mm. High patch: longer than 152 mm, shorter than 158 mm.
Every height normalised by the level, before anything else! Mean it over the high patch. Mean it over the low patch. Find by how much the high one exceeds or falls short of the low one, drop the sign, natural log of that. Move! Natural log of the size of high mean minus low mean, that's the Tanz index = -4.12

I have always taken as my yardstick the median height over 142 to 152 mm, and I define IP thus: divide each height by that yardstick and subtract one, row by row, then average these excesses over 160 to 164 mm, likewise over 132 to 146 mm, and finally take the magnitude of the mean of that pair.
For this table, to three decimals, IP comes 0.007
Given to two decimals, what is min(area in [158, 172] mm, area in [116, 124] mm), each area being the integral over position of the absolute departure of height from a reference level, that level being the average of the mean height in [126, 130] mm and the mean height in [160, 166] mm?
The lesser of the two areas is 0.21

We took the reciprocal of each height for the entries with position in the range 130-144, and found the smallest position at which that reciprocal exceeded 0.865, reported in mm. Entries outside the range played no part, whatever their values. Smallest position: 131.0 mm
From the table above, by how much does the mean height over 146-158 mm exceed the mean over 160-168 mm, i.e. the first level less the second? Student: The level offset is -0.024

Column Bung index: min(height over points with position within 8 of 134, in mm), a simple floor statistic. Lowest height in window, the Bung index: 1.132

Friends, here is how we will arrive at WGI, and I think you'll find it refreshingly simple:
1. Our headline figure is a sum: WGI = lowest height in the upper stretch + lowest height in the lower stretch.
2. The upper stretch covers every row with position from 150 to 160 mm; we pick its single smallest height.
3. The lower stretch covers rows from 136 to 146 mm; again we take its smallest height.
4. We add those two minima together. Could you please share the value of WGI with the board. 2.26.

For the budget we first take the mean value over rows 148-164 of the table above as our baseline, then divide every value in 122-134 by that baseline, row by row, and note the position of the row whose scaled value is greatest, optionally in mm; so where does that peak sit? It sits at 133.0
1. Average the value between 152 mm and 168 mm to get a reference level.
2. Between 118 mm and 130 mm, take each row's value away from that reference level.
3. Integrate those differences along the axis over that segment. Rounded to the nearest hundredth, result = 0.04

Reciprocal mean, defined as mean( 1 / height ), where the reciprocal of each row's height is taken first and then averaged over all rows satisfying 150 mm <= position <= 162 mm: 0.877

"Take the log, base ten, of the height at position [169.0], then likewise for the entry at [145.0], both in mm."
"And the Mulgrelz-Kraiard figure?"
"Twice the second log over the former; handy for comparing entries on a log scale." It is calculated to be 1.50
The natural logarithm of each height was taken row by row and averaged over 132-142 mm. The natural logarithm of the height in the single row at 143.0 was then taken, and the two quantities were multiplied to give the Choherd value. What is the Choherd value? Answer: 0.0207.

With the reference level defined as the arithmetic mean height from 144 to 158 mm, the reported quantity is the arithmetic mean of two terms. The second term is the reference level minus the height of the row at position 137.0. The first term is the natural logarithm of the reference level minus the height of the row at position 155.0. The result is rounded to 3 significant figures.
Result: -1.97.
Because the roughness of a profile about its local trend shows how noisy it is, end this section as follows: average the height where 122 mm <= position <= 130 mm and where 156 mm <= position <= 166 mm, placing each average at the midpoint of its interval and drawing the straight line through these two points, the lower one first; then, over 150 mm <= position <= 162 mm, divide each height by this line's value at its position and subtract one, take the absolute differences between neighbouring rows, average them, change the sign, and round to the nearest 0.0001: -0.0081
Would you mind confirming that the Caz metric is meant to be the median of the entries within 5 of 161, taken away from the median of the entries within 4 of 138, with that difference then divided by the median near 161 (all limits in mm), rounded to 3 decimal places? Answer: 0.018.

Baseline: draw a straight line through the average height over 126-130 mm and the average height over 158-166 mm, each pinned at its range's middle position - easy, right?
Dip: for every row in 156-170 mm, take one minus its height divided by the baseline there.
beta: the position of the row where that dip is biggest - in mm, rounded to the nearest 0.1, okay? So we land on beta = 161.0 mm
